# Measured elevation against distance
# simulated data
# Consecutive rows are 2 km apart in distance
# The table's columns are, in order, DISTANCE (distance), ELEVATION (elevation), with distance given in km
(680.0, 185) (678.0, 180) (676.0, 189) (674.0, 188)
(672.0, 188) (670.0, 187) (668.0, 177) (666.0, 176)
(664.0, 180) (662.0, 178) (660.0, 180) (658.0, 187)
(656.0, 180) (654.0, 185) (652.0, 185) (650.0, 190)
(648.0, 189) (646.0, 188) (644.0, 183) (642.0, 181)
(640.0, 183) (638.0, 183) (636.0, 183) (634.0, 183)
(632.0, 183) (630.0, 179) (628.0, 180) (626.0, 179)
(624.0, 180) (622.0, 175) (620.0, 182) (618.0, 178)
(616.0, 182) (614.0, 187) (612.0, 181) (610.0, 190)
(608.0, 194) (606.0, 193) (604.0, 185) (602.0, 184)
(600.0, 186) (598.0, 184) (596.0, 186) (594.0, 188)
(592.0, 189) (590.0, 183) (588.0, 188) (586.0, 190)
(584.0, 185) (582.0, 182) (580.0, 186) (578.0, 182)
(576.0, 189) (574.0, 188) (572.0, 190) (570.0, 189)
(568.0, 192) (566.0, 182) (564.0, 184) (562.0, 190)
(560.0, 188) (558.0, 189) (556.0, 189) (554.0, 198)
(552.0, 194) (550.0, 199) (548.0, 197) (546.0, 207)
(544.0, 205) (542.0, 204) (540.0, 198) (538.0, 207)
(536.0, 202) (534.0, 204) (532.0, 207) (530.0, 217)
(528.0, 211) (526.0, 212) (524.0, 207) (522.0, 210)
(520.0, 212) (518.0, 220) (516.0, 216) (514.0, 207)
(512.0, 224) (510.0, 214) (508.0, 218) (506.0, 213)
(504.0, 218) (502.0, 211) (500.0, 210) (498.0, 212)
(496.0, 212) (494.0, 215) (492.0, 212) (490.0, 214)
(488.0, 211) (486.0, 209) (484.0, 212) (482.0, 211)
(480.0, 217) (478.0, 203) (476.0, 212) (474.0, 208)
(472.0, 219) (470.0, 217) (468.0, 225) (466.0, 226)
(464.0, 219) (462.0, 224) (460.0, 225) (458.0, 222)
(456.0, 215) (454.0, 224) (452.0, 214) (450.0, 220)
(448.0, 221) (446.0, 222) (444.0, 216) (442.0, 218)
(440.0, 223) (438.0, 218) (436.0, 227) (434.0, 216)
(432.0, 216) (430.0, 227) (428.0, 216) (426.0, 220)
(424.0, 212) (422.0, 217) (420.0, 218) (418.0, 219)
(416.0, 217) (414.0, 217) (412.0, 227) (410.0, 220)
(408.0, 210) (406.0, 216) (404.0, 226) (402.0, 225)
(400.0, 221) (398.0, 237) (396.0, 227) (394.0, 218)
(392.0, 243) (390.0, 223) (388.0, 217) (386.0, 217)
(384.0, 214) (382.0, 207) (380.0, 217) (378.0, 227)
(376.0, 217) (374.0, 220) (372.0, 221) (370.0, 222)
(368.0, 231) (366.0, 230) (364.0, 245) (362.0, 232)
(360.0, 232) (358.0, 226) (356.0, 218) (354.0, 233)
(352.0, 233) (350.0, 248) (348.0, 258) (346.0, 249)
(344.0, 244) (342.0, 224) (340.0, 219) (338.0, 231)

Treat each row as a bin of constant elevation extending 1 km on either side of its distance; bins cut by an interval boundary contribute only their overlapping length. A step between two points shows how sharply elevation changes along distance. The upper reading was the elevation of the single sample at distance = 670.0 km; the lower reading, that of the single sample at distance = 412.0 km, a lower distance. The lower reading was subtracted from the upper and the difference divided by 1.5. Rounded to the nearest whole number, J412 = -27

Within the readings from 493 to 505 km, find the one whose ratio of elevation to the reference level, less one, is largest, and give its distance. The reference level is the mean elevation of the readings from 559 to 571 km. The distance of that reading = 504.0 km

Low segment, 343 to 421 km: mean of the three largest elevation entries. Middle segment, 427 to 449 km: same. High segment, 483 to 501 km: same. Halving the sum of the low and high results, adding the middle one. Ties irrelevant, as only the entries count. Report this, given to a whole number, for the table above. 458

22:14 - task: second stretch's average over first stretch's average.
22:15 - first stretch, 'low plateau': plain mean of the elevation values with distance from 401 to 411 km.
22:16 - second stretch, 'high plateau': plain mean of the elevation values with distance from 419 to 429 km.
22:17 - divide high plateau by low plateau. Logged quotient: 0.99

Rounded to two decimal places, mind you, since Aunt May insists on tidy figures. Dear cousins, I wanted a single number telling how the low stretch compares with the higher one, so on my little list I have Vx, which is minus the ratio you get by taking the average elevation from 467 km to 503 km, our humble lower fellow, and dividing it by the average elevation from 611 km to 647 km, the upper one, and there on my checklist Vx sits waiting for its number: -1.17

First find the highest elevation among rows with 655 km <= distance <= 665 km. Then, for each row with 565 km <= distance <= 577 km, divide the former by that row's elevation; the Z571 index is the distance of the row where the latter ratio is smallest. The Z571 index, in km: 568.0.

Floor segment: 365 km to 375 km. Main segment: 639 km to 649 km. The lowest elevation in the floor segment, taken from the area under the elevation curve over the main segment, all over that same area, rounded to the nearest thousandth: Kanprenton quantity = 0.881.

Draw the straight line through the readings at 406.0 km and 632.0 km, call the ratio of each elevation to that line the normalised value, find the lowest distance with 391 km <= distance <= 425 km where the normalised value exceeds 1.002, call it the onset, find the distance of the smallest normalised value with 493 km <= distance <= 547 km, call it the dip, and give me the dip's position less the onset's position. 148 km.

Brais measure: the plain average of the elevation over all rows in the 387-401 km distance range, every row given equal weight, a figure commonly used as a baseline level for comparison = 227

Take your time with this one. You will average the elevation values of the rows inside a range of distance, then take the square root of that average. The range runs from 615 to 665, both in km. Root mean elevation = 13.5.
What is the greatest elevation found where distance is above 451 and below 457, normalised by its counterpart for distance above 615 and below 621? 1.23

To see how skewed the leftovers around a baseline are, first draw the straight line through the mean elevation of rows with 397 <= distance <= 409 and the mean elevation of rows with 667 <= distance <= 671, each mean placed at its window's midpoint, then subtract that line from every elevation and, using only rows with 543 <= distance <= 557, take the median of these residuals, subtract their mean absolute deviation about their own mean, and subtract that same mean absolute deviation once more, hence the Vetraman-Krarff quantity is -9.7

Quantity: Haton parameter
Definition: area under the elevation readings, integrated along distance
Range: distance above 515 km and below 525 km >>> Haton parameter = 2130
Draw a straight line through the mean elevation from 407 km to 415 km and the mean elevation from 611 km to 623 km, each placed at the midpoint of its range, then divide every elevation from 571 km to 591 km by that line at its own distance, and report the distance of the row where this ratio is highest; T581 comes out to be 586.0 km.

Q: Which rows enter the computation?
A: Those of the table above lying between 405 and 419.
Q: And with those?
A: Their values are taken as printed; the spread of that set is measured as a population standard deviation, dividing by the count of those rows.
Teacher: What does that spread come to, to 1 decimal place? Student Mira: 4.7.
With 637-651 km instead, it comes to 3.3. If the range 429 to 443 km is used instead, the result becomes 4.5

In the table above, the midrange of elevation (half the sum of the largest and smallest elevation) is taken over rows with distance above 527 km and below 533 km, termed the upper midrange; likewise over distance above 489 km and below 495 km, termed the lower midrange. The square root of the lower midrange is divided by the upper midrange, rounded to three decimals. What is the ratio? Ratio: 0.069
